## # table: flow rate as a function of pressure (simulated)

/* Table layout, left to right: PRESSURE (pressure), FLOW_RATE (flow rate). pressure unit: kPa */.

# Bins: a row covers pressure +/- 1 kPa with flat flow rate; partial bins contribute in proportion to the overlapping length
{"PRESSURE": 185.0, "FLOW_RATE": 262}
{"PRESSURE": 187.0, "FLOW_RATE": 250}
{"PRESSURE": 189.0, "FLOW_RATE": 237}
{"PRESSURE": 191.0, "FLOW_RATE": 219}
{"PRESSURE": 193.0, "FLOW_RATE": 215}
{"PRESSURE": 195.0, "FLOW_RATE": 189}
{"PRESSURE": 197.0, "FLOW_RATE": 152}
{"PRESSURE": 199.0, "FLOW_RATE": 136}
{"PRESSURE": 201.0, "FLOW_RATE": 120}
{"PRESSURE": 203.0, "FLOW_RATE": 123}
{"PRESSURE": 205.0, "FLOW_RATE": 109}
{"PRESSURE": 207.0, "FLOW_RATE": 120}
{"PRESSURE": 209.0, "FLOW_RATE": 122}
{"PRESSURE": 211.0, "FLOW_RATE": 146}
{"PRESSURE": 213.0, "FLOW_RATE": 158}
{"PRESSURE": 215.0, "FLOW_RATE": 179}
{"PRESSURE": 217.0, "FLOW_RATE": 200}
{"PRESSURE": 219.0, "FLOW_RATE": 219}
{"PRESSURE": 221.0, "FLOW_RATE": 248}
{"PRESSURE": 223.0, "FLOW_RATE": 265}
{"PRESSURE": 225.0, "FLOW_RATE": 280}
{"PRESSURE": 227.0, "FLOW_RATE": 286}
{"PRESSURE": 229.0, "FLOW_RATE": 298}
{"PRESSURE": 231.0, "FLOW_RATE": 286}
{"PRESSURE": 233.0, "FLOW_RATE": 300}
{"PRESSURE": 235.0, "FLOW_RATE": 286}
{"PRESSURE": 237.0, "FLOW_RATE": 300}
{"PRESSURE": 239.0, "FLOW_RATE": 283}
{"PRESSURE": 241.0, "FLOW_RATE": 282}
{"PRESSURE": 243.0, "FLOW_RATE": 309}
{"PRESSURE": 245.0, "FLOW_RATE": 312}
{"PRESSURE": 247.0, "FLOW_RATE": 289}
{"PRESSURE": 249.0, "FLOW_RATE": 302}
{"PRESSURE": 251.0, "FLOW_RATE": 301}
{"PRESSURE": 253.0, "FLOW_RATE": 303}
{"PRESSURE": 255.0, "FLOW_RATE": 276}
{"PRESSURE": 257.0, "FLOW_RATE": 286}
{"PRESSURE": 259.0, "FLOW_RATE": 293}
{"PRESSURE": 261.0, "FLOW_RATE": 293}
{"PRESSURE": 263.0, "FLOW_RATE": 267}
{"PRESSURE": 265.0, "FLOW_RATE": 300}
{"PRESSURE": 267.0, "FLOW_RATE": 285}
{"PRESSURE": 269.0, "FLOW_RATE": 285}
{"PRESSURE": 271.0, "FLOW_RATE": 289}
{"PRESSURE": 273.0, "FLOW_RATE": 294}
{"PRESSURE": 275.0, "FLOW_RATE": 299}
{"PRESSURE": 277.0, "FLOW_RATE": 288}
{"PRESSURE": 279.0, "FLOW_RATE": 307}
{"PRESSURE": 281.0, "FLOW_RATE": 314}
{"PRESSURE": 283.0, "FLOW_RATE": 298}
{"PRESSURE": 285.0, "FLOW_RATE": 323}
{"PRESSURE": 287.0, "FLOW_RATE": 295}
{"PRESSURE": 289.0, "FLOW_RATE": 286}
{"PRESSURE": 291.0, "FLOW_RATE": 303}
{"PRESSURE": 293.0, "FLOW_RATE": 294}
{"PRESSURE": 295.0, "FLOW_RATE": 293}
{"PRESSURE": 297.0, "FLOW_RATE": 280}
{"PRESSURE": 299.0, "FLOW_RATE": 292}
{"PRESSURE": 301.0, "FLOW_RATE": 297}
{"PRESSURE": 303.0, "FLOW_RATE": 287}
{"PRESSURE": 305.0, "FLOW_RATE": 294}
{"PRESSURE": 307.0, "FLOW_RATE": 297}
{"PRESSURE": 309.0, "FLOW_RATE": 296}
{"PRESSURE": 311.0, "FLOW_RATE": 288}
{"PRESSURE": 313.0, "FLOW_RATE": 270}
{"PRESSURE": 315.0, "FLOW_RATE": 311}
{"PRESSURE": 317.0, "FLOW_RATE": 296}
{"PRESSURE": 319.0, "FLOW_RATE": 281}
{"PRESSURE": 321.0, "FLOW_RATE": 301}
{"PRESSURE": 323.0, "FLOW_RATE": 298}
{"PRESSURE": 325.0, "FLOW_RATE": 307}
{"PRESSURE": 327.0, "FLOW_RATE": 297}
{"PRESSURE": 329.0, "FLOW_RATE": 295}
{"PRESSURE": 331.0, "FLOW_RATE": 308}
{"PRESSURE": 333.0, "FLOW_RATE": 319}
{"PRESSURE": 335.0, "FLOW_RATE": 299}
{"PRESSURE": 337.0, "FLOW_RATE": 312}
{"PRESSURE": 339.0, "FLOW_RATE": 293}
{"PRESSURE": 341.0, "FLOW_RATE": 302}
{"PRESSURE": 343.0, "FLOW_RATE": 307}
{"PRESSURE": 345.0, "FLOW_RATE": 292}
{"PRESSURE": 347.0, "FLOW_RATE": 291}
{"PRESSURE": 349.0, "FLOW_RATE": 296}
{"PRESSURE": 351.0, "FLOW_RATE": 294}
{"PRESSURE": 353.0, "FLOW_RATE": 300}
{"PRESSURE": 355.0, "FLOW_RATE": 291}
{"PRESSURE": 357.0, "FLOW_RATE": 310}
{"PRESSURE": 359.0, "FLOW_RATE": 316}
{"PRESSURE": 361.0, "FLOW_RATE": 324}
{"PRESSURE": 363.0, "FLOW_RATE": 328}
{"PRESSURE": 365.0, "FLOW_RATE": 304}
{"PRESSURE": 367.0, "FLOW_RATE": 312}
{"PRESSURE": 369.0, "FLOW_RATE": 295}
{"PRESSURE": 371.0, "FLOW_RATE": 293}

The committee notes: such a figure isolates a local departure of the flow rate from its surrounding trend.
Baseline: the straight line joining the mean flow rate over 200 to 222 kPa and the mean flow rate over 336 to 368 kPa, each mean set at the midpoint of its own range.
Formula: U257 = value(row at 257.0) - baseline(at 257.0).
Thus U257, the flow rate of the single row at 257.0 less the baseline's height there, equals 80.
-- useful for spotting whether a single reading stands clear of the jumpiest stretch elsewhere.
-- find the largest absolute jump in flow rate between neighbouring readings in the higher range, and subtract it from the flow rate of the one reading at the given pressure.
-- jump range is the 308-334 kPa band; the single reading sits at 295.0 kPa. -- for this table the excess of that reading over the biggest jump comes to 252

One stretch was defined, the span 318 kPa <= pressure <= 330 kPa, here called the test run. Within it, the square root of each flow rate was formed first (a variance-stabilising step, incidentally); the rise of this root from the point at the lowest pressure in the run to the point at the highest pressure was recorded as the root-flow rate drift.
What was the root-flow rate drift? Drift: 0.4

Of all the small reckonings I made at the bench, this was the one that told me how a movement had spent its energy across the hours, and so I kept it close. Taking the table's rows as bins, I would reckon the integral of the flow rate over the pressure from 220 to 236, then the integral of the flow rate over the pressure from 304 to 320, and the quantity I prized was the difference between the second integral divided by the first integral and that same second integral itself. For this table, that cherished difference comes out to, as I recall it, -4665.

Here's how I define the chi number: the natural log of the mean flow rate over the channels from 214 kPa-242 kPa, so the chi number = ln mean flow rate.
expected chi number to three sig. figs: 5.58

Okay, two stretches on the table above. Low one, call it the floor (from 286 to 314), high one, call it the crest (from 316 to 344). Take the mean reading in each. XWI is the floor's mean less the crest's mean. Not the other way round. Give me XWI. -10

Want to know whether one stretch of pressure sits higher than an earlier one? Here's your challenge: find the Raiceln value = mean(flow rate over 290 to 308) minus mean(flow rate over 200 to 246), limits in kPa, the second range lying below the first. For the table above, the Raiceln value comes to 66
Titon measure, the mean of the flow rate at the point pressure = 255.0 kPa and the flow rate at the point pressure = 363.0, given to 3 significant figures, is 302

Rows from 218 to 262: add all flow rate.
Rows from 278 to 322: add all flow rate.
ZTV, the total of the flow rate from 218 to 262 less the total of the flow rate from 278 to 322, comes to -206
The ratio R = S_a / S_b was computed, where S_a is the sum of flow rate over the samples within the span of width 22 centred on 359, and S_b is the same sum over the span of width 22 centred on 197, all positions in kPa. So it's 1.80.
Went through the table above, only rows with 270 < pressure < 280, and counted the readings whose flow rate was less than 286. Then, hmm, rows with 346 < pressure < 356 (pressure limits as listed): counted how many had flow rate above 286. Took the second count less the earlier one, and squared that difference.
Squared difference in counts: 25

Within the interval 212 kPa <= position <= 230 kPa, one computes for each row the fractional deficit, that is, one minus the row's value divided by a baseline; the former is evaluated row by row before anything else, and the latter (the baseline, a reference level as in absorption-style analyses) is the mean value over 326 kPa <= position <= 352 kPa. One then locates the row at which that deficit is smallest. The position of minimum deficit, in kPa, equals 229.0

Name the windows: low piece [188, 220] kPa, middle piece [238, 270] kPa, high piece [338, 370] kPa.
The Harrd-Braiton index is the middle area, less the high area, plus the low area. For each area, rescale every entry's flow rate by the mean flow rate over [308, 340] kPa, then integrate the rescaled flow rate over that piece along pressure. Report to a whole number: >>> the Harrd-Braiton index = 16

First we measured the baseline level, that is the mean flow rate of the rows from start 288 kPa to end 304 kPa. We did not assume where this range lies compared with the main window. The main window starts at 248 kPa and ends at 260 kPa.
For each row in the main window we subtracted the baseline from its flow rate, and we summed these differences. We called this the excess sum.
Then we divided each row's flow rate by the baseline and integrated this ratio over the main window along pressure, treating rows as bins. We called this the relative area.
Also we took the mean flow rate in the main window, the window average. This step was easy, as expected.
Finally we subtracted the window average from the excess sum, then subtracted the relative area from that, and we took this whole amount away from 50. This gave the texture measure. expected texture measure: 344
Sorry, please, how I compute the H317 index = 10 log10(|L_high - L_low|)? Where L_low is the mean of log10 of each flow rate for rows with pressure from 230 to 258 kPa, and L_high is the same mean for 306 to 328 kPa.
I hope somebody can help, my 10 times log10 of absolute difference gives -29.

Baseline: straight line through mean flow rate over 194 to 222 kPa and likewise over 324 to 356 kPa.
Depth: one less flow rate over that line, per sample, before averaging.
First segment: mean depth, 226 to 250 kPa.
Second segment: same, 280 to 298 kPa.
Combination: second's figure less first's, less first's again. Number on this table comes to 0.87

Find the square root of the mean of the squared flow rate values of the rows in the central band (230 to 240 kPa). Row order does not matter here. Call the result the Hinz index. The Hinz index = 291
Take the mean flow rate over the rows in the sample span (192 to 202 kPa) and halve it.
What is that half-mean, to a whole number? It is 81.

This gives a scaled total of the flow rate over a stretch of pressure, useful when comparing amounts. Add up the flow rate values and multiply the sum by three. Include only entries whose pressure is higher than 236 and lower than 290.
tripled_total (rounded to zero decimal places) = 23877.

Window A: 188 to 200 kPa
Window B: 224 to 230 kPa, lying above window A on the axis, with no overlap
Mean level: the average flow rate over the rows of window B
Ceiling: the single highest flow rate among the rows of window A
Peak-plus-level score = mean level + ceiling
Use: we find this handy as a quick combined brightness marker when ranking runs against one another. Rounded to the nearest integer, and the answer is 525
